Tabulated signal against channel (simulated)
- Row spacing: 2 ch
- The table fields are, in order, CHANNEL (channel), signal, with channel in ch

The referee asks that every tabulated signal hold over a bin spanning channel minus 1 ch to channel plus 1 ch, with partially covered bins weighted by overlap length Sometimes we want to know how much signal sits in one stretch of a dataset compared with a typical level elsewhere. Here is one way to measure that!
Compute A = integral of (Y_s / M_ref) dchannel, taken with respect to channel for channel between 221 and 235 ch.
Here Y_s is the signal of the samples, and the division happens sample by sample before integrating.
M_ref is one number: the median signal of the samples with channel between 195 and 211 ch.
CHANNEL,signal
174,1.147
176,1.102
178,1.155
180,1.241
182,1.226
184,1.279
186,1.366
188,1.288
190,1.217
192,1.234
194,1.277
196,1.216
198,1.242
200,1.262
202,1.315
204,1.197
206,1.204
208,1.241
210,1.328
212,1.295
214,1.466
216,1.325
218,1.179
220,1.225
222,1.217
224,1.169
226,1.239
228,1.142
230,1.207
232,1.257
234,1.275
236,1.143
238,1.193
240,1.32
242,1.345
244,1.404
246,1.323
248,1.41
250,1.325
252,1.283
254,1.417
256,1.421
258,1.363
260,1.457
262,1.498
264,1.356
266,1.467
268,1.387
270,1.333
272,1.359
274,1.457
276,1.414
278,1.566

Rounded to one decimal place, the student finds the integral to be 13.7 ch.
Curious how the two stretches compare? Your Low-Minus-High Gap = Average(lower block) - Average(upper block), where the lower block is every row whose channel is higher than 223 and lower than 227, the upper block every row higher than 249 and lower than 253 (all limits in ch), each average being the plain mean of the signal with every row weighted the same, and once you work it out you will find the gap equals -0.10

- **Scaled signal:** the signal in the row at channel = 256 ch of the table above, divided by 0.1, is 14.2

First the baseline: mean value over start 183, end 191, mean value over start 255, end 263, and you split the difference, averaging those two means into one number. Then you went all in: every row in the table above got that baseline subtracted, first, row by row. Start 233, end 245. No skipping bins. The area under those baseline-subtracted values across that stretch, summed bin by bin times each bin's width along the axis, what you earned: -1.0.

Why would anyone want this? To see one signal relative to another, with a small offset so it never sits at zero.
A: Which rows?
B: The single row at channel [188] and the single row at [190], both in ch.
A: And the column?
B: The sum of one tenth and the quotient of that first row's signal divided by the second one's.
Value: 1.16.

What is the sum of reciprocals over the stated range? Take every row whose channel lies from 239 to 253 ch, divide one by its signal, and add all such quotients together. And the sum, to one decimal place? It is 5.2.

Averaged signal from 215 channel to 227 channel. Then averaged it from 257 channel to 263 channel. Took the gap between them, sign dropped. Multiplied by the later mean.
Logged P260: 0.31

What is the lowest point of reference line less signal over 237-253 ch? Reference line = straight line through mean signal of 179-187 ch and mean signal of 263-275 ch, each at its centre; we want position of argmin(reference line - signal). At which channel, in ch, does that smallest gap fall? 248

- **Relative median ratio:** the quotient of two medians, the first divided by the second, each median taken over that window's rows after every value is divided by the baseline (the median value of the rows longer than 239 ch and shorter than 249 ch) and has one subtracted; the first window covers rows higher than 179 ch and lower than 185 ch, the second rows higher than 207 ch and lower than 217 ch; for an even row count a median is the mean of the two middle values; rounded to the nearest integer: 5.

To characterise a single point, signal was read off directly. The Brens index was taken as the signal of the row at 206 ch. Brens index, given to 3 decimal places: 1.204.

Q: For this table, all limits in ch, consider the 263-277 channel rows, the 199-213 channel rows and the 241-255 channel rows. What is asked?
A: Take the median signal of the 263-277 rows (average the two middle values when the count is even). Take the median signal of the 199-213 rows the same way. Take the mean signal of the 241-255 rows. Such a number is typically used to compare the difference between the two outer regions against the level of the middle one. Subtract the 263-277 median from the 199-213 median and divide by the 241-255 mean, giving -0.09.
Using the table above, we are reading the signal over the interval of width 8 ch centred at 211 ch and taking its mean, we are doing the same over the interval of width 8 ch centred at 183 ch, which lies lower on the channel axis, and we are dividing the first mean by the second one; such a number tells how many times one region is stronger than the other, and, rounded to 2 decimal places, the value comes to 1.04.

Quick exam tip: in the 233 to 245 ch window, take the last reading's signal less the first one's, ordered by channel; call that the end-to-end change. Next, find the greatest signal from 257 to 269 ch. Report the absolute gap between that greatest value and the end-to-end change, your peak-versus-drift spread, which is 1.37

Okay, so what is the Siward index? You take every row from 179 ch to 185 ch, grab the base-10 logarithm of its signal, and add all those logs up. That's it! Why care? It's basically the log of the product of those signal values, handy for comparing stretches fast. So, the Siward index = 0.289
